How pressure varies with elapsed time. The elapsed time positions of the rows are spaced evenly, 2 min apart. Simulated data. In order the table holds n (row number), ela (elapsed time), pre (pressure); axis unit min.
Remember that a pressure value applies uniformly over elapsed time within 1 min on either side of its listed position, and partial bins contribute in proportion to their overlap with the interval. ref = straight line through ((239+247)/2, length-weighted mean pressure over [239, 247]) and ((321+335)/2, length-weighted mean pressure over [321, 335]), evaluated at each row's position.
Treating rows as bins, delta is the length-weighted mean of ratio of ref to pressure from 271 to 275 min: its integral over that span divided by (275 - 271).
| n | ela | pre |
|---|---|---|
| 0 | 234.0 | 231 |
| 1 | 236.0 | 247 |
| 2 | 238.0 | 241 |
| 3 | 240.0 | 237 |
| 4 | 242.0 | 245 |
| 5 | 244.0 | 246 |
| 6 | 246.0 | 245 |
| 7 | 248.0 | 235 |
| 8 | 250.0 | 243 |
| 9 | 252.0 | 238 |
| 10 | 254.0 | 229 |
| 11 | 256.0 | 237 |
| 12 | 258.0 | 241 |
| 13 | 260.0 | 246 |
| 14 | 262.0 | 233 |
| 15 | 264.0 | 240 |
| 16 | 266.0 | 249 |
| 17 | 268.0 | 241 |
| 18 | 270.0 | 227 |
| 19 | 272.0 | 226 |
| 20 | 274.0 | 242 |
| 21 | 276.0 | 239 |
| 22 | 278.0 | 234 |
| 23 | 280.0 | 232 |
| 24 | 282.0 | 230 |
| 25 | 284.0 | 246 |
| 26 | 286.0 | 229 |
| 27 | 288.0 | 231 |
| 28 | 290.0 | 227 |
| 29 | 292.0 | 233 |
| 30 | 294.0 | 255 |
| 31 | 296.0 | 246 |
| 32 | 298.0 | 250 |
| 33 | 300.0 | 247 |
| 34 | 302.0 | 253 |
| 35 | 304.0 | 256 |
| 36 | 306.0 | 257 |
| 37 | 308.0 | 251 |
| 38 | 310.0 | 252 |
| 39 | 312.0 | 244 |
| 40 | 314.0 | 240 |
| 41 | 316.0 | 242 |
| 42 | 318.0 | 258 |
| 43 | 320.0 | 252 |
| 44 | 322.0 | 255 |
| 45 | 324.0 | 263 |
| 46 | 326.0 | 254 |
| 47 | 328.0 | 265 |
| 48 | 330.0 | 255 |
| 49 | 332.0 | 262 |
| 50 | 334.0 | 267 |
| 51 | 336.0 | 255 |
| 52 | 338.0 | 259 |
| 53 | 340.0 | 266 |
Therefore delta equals 1.07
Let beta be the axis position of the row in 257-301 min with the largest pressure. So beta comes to 294.0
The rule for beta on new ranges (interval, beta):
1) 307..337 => 334.0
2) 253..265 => 260.0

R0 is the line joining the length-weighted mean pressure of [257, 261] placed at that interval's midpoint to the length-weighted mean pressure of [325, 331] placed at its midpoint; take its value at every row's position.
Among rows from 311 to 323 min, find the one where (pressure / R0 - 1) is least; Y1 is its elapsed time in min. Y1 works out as 314.0 min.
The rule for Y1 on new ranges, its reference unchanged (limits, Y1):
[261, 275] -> 272.0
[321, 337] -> 336.0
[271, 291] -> 290.0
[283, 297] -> 290.0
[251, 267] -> 254.0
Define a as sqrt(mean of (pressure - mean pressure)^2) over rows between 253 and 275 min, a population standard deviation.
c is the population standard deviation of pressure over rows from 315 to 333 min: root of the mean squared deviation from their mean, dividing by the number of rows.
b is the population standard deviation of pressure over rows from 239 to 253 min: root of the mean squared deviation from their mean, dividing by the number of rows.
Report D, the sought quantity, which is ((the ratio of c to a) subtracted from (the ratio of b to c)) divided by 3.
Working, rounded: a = 7.3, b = 4.2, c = 6.56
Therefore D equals -0.09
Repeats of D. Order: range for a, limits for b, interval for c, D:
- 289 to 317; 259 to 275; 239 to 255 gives 0.25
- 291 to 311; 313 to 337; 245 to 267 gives 0.18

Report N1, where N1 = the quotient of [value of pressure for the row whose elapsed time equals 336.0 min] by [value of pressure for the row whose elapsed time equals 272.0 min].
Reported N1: 1.13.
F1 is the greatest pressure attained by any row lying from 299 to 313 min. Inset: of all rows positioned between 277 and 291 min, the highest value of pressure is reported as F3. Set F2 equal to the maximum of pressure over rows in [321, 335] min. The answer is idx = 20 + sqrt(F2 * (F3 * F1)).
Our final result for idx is 4129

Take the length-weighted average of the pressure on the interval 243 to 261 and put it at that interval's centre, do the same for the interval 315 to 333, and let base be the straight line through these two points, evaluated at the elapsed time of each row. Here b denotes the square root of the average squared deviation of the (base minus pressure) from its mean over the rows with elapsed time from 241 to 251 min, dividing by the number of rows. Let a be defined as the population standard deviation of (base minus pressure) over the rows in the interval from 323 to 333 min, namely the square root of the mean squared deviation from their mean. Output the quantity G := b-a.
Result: -0.1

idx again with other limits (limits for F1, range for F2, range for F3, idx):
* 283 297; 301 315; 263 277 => 4060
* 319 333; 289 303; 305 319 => 4195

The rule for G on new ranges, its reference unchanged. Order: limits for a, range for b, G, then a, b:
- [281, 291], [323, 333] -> -2.6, 7.1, 4.5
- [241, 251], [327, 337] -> 0.8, 4.4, 5.2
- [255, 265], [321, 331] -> 0.2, 4.4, 4.6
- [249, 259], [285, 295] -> 4.8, 4.9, 9.7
